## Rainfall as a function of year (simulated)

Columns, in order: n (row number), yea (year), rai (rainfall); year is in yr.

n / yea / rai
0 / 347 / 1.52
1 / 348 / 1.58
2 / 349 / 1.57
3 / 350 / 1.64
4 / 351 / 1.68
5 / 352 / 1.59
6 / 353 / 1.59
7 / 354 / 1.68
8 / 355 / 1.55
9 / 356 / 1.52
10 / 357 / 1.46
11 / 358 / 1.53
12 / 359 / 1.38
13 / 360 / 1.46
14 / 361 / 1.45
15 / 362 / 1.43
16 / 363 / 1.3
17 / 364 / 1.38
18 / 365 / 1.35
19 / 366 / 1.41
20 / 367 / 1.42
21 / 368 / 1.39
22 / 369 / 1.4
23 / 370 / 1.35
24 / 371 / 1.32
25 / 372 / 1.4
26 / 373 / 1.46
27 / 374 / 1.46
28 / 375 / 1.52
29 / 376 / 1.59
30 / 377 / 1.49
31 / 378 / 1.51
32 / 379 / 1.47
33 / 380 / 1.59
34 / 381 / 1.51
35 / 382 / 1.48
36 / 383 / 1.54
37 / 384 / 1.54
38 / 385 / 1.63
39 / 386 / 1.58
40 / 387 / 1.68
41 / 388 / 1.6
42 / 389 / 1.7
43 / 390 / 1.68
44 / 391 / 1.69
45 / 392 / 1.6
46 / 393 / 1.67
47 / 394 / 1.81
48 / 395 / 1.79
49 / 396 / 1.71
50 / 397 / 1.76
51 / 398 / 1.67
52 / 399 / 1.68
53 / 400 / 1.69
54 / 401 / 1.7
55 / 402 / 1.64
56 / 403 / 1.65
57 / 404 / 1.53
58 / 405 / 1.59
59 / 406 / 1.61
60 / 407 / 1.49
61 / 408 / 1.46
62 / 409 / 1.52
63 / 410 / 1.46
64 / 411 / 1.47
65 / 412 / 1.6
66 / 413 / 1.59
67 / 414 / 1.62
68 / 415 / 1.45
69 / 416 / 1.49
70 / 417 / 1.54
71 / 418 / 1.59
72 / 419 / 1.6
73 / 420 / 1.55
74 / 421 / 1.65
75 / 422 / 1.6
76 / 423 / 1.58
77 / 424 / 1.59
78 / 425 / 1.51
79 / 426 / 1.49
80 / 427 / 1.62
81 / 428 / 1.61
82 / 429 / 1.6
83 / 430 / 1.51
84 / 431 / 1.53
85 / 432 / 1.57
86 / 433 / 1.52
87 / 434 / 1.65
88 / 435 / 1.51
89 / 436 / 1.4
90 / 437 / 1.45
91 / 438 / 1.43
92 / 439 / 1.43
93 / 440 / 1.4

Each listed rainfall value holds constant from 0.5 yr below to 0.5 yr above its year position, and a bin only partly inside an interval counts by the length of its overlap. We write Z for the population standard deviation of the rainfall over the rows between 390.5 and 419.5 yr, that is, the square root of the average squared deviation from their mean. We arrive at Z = 0.098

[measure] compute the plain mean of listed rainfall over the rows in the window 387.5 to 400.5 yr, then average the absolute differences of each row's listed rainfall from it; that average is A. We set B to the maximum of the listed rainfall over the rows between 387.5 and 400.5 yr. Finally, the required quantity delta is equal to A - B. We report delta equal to -1.77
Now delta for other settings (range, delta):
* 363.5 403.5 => -1.70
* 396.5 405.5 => -1.71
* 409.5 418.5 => -1.56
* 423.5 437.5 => -1.59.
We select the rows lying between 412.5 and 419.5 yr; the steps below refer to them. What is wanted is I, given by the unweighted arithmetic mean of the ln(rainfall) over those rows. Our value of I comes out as 0.44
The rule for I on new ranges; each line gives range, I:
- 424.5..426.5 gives 0.41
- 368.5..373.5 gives 0.33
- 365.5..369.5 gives 0.34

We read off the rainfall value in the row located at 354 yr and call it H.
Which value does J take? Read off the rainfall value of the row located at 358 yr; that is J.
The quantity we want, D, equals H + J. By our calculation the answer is 3.21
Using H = 1.68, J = 1.53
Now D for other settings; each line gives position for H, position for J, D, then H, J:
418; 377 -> 3.08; 1.59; 1.49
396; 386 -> 3.29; 1.71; 1.58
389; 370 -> 3.05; 1.7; 1.35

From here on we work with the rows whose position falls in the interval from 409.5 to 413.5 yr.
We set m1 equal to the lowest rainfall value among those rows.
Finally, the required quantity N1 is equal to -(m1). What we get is -1.46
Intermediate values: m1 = 1.46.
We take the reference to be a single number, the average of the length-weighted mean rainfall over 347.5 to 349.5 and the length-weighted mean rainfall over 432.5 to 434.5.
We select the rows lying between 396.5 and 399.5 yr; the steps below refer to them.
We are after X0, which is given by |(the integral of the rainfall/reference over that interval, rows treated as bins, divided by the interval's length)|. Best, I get 1.08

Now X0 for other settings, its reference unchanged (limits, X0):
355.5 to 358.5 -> 0.95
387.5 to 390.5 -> 1.05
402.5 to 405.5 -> 1.01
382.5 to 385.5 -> 0.99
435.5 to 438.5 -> 0.90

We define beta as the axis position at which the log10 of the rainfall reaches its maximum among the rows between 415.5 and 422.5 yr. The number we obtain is 421 yr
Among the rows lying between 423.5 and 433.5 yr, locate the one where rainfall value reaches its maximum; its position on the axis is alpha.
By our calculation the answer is 427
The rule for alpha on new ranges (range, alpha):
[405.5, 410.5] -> 406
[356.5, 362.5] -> 358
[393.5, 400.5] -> 394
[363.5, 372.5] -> 367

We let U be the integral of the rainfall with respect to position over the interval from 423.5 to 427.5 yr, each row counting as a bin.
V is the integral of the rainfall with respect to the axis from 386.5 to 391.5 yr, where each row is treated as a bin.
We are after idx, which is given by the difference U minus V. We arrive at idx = -2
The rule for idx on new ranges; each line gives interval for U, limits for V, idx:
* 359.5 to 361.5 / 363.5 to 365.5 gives 0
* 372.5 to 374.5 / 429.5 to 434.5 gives -5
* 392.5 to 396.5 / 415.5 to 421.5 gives -2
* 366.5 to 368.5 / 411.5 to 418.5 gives -8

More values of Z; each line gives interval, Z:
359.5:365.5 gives 0.057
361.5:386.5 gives 0.088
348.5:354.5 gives 0.044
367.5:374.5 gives 0.048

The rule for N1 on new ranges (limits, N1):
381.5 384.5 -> -1.48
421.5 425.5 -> -1.51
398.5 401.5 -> -1.68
